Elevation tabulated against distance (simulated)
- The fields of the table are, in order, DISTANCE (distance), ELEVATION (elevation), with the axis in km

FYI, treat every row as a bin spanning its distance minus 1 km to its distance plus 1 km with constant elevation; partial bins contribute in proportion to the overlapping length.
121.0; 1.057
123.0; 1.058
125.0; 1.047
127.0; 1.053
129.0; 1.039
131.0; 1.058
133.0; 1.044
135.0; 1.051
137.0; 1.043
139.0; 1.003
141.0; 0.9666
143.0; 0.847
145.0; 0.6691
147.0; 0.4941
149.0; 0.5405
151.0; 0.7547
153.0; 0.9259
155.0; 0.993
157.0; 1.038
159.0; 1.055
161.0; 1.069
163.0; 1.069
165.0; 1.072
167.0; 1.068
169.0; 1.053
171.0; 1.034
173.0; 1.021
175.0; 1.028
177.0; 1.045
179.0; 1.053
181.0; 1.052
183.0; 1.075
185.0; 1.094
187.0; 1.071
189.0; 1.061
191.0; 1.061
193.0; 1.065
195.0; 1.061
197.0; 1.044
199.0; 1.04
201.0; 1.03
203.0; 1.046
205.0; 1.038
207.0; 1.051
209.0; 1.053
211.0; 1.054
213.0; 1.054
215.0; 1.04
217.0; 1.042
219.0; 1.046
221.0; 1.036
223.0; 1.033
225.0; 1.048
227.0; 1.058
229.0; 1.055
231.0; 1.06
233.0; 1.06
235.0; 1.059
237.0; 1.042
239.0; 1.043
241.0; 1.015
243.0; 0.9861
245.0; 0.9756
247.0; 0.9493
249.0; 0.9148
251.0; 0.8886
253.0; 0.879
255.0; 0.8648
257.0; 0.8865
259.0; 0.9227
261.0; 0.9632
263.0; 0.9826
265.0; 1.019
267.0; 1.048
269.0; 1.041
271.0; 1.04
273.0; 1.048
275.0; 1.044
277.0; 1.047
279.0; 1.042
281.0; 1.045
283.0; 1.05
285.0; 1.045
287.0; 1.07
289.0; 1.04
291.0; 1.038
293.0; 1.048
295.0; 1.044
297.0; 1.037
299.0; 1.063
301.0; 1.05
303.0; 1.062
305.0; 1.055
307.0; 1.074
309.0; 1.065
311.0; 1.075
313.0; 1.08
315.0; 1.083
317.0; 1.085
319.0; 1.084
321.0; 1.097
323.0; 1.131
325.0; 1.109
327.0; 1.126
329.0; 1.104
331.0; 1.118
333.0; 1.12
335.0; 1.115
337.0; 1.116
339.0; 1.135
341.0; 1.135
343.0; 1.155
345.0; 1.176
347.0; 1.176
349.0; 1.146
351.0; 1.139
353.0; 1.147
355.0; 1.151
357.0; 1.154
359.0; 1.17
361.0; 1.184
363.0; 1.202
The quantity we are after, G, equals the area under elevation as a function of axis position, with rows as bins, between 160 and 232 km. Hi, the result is 76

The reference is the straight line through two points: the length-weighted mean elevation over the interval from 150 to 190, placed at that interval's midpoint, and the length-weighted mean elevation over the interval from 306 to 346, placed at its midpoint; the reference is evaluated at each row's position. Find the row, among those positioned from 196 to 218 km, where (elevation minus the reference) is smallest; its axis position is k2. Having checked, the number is 201.0 km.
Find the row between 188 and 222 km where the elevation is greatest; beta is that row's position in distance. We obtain 193.0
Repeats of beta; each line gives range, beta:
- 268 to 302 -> 287.0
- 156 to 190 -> 185.0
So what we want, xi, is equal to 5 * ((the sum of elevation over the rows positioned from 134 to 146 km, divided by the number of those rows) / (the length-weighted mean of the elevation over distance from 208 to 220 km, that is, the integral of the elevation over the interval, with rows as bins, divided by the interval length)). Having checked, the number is 4.4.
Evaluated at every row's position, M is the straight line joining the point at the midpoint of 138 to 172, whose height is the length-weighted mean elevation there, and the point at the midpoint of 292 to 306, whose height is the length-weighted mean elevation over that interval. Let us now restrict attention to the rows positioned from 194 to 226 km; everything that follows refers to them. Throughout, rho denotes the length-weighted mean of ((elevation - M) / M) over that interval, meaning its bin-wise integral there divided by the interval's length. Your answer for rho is 0.08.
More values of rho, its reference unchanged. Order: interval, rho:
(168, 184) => 0.11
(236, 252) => -0.02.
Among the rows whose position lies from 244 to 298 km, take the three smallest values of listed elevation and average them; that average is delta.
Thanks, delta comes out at 0.88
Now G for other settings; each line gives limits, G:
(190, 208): 19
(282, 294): 13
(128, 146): 17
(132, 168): 33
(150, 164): 14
